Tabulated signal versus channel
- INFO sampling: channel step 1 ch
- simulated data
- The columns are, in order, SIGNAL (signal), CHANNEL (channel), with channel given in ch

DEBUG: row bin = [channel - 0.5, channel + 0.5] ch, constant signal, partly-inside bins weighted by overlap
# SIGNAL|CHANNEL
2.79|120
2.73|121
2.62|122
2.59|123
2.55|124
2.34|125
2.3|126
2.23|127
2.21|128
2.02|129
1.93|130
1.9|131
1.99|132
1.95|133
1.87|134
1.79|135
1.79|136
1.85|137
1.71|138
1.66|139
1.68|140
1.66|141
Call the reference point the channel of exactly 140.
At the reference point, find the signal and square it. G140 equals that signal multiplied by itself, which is 2.8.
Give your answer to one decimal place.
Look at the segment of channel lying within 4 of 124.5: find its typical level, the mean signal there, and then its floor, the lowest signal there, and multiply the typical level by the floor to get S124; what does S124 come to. 5.4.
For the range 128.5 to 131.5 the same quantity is 3.7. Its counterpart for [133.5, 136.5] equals 3.3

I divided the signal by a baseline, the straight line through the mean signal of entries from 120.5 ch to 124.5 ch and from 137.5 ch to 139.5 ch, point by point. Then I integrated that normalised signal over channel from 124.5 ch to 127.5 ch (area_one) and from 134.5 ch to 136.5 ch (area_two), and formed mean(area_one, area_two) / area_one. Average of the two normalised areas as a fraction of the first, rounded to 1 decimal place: 0.8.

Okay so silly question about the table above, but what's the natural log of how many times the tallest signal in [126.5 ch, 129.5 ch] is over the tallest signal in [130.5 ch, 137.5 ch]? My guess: 0.11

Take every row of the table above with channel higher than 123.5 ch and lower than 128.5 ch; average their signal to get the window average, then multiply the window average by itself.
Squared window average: 5.4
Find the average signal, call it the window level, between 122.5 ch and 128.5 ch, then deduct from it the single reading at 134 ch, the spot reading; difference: 0.5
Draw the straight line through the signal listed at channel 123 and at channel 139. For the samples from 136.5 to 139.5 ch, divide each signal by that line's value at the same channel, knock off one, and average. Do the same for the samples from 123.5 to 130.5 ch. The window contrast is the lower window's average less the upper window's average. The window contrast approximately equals -0.07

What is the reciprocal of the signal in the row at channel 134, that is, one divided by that 0.535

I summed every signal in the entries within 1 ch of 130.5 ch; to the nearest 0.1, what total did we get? 3.8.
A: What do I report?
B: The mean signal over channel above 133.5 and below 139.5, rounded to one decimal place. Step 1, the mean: 1.8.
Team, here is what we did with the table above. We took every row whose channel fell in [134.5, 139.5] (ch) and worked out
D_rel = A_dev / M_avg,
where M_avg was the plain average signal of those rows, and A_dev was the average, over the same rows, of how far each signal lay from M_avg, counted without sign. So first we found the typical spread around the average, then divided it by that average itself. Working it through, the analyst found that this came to 0.0341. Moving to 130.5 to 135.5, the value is 0.0295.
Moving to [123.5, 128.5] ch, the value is 0.0409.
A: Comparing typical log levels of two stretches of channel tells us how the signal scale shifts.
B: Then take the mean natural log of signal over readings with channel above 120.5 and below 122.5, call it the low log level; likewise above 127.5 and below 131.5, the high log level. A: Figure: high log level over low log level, 0.71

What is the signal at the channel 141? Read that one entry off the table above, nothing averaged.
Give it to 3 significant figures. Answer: 1.66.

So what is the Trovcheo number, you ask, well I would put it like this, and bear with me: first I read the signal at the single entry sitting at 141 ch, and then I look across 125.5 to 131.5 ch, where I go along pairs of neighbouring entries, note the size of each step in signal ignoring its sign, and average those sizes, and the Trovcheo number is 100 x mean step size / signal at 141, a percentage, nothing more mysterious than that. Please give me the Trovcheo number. 4.82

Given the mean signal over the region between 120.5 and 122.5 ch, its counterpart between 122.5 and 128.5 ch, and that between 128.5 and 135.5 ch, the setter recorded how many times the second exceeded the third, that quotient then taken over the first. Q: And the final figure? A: 0.46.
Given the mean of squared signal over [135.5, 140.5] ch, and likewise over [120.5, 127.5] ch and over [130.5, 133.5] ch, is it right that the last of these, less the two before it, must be -5.42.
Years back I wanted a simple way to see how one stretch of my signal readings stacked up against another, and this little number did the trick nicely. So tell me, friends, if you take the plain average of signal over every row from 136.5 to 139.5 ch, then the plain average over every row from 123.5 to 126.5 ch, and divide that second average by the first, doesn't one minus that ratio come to -0.38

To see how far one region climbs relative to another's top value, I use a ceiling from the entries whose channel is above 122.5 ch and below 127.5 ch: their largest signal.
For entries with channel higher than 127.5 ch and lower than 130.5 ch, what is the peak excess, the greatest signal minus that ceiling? -0.38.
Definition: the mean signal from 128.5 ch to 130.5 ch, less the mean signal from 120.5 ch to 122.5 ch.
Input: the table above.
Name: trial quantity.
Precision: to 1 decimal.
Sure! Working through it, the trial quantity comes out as -0.7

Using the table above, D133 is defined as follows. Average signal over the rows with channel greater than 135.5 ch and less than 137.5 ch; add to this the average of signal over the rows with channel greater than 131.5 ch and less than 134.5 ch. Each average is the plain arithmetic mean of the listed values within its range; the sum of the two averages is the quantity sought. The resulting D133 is 3.8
